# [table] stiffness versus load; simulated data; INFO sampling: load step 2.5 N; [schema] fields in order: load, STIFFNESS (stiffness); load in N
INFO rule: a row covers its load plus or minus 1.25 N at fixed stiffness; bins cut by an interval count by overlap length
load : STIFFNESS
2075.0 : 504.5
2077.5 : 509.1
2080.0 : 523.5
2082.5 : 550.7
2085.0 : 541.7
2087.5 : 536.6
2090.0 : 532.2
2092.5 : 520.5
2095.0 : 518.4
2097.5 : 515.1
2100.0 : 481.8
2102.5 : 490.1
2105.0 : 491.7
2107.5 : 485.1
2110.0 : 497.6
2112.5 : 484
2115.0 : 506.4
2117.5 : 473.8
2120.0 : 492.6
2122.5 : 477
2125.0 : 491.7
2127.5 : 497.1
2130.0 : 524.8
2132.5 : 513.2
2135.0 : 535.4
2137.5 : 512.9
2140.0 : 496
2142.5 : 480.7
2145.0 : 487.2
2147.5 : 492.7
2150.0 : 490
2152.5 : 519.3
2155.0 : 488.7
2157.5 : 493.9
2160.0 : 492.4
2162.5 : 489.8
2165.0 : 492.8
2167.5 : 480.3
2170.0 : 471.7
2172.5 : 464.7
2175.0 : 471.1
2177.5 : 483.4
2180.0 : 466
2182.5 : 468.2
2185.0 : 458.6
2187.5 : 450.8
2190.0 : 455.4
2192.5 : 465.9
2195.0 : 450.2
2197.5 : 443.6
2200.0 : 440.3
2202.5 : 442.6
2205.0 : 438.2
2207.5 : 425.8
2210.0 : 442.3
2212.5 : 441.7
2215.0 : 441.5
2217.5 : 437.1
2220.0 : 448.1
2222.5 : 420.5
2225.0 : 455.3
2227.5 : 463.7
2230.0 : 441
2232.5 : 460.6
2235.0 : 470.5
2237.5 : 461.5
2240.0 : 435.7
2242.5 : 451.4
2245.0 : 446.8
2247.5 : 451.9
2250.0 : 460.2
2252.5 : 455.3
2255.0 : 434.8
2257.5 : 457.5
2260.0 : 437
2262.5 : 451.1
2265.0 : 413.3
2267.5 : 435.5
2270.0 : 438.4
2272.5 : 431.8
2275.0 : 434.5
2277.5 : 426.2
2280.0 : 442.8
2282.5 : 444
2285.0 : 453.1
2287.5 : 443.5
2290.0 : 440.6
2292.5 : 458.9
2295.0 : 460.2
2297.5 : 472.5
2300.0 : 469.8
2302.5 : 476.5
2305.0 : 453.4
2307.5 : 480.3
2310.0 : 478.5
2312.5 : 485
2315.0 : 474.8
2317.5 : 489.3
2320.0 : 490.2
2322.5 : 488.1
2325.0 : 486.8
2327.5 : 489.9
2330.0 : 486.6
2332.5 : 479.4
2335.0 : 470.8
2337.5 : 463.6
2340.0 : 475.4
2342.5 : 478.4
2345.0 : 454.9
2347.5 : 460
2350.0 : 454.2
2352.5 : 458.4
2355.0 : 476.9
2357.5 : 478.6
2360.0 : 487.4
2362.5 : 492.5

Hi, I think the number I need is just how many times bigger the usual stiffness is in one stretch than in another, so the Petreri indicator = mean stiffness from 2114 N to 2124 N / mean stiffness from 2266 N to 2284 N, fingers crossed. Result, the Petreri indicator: 1.12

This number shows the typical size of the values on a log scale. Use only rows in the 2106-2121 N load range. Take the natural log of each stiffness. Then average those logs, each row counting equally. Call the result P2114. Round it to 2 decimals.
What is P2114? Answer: 6.19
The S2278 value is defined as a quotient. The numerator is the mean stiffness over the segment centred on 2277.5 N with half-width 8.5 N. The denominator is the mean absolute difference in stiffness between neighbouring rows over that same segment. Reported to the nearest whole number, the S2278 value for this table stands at 59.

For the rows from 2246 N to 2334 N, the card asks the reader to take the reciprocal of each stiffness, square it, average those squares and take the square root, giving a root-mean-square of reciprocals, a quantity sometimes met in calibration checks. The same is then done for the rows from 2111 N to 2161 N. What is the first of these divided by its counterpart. 1.09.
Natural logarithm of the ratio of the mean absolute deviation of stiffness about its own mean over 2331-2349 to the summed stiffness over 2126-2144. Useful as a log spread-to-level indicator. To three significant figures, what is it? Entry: -6.09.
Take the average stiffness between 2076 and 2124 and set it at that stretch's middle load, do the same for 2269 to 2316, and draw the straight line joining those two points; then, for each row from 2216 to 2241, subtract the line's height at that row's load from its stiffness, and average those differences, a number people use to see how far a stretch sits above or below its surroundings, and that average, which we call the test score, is -23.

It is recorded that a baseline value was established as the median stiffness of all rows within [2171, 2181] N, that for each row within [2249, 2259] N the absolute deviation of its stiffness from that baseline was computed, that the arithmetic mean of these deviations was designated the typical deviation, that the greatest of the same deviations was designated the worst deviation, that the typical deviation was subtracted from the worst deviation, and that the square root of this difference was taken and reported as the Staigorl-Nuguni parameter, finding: 4.1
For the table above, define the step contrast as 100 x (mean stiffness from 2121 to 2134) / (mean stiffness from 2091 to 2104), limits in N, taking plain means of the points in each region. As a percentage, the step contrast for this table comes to 99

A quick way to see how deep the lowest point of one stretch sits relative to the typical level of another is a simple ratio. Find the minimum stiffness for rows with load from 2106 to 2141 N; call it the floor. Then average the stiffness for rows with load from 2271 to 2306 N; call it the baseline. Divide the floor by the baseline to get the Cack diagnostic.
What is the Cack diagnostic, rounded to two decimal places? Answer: 1.05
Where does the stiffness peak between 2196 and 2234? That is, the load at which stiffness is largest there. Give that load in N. 2227.5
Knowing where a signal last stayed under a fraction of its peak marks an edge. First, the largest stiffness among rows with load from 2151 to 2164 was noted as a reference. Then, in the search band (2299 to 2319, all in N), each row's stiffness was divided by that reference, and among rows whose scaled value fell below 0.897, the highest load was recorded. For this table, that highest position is 2305.0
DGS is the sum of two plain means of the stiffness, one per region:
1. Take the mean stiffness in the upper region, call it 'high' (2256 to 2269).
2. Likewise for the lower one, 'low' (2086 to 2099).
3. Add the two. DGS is 963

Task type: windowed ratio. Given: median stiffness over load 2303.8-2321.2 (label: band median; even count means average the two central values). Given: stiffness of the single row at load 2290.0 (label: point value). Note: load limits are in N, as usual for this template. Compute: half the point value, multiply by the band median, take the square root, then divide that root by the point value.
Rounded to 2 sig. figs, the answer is 0.74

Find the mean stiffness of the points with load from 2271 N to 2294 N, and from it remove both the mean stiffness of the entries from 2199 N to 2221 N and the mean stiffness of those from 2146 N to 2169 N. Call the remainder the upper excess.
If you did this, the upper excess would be -491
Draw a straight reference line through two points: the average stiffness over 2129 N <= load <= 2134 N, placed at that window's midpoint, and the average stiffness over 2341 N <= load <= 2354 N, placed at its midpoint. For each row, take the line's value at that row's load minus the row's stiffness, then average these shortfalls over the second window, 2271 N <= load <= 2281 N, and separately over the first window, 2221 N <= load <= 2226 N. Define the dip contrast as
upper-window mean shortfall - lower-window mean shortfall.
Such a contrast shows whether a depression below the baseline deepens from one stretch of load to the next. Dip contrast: -10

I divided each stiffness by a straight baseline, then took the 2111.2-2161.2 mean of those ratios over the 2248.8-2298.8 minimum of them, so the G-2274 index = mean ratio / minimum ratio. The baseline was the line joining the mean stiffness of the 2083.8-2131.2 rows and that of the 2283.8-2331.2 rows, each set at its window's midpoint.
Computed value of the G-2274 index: 1.16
